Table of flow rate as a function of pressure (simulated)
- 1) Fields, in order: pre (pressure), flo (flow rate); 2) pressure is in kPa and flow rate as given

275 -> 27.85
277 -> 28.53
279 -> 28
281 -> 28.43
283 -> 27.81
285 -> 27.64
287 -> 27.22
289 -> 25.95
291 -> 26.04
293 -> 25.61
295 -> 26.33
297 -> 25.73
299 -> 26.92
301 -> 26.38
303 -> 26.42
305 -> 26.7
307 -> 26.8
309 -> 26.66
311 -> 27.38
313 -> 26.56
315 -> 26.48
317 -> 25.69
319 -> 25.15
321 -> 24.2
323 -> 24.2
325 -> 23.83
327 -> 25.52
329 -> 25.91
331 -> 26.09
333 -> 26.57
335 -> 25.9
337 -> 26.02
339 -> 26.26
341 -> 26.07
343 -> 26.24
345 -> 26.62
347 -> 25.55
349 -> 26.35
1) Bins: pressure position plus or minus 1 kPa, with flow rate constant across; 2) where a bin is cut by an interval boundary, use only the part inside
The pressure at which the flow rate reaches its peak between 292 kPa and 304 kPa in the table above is 299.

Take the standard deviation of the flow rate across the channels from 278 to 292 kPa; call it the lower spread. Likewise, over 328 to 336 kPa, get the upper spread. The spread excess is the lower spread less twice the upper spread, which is 0.3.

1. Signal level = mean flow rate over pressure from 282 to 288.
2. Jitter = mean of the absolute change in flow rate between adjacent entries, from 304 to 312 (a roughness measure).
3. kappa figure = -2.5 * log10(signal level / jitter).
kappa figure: -4.84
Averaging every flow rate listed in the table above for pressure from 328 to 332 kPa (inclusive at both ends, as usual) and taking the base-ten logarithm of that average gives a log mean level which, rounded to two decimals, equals 1.41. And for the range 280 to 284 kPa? 1.45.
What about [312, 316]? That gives 1.42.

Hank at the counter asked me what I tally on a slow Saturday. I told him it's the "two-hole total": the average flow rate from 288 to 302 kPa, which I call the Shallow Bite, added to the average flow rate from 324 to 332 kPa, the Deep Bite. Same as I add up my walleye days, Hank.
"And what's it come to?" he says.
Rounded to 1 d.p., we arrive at 51.5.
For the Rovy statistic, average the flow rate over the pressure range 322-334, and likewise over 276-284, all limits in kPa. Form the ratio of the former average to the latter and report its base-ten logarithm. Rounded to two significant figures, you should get -0.046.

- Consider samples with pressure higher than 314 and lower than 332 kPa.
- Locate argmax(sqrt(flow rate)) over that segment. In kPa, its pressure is 315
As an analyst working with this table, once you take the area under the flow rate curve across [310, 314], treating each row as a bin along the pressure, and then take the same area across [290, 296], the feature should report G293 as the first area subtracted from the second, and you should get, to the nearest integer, 48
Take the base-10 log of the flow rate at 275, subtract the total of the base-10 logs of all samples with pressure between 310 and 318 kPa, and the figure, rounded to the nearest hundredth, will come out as -4.25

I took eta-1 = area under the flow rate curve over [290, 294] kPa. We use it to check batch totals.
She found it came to 103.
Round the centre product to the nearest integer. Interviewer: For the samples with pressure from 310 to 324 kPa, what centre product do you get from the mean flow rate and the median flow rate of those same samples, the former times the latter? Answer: 659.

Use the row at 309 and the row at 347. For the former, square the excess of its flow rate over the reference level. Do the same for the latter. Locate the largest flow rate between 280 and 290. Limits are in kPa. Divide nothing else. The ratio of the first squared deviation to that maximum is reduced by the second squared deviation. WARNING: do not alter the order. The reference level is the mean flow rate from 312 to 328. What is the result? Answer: -0.05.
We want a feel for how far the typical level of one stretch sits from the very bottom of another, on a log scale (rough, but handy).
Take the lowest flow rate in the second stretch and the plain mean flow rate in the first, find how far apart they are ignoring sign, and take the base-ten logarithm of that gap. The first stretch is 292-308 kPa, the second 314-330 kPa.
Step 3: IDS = 0.40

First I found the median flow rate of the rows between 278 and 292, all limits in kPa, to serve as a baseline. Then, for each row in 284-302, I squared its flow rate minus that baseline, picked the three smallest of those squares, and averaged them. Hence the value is 0.2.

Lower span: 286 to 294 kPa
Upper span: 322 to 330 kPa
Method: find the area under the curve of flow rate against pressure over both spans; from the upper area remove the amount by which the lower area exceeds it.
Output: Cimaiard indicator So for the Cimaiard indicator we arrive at 188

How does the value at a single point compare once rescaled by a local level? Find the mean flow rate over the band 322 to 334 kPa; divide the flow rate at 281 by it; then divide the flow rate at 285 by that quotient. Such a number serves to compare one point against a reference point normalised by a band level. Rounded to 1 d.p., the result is 24.6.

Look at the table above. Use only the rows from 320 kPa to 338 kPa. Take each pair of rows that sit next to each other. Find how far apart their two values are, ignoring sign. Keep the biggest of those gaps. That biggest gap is 1.69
